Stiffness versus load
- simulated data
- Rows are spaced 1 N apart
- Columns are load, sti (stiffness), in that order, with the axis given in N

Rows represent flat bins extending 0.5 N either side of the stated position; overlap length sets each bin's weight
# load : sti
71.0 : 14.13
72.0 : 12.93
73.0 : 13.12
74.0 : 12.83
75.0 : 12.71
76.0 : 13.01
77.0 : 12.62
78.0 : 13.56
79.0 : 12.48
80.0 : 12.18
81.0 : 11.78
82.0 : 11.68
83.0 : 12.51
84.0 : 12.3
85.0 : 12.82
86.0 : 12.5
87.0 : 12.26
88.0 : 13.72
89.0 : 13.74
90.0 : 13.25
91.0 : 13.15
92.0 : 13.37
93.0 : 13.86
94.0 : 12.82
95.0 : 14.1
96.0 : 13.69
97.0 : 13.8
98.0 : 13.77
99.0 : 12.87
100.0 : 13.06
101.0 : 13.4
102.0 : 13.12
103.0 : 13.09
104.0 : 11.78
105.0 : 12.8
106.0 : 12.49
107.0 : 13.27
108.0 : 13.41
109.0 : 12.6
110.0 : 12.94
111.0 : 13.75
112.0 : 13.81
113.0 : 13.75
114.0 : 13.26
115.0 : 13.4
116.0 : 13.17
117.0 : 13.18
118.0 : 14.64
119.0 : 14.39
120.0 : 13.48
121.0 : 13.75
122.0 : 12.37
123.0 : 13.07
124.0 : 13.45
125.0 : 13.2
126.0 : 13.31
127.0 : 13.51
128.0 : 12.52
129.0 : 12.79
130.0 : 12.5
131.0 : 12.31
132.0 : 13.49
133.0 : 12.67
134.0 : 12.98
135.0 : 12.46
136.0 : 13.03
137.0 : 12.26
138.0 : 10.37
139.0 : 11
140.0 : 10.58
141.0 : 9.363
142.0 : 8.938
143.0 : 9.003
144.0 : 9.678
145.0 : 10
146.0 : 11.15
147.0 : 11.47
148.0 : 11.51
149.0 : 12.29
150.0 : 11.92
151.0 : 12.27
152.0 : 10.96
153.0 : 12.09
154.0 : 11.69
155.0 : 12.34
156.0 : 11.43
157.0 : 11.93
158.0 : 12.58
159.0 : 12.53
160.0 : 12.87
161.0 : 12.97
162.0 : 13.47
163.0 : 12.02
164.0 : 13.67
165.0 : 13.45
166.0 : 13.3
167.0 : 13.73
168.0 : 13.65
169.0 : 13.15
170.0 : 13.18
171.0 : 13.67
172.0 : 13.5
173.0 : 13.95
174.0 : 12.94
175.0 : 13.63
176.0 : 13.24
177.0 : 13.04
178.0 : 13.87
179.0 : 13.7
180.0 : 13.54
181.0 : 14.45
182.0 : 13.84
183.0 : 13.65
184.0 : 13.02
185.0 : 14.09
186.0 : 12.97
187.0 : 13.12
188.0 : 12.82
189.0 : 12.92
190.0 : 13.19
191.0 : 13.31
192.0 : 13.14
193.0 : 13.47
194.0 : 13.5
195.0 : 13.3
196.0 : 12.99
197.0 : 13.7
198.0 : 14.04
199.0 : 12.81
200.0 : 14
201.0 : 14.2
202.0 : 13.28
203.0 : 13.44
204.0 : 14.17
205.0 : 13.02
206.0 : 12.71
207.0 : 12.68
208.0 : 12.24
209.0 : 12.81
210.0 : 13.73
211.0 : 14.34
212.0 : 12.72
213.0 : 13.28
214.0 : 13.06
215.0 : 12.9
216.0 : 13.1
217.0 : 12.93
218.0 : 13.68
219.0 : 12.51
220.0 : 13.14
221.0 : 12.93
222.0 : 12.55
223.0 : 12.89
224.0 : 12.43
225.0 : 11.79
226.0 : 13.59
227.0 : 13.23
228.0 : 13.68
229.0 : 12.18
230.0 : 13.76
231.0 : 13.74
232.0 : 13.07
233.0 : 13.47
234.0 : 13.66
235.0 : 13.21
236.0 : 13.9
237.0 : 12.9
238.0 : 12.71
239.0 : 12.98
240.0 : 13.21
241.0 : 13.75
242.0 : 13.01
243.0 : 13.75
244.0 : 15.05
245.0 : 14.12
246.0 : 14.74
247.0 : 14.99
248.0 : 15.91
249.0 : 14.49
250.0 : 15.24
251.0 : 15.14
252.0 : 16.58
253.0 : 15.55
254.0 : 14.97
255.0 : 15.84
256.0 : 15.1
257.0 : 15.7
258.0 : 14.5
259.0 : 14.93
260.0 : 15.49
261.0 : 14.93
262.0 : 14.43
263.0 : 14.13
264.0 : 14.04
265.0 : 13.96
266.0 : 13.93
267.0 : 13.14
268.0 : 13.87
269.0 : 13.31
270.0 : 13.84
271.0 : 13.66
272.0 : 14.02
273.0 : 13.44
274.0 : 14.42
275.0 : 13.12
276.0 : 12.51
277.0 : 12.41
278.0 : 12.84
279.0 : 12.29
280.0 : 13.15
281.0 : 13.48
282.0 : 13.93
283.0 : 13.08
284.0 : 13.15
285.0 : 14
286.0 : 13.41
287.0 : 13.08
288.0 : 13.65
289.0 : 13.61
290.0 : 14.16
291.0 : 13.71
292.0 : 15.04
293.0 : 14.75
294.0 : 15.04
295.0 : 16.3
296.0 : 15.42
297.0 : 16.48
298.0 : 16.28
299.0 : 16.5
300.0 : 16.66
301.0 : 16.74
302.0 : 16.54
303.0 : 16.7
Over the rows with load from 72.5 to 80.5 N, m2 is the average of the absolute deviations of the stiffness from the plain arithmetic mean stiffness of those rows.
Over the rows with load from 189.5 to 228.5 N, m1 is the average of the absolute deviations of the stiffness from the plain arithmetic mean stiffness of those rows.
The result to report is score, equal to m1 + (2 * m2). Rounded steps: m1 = 0.44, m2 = 0.3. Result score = 1.1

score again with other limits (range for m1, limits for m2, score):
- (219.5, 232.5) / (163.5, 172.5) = 0.9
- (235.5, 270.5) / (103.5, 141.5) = 2.3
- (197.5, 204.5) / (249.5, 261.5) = 1.3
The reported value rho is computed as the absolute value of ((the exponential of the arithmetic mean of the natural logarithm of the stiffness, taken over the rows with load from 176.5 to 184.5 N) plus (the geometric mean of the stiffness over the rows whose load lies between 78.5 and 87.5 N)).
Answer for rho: 25.9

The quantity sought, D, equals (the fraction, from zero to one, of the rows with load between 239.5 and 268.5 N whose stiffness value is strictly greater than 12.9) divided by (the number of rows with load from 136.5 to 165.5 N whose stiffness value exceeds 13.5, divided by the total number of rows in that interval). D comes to 29.0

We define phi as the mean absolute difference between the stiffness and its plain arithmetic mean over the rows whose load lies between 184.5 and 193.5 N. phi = 0.27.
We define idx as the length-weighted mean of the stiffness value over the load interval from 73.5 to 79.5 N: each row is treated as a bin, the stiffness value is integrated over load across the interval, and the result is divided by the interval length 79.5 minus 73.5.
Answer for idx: 12.9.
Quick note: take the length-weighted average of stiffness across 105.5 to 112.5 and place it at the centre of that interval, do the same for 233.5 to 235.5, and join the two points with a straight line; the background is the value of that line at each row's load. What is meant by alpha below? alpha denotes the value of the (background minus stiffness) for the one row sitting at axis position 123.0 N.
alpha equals 0.1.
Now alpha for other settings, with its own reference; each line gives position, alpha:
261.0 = -1.4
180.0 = -0.2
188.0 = 0.5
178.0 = -0.5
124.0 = -0.2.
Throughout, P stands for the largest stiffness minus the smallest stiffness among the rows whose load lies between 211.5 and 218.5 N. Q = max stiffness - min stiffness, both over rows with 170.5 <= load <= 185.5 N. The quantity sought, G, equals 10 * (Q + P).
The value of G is 25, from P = 1.0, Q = 1.51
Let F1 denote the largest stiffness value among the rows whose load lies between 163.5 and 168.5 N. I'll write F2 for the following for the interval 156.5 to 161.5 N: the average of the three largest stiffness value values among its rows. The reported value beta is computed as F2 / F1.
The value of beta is 0.933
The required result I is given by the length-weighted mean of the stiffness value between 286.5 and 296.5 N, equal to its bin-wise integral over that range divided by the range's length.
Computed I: 14.5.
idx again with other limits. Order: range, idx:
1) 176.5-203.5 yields 13.5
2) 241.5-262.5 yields 15.0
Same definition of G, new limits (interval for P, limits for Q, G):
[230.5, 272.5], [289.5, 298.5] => 66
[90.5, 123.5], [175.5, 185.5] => 43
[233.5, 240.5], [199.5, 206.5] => 27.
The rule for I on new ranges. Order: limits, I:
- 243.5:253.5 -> 15.2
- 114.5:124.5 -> 13.5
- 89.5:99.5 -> 13.5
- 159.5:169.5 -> 13.2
